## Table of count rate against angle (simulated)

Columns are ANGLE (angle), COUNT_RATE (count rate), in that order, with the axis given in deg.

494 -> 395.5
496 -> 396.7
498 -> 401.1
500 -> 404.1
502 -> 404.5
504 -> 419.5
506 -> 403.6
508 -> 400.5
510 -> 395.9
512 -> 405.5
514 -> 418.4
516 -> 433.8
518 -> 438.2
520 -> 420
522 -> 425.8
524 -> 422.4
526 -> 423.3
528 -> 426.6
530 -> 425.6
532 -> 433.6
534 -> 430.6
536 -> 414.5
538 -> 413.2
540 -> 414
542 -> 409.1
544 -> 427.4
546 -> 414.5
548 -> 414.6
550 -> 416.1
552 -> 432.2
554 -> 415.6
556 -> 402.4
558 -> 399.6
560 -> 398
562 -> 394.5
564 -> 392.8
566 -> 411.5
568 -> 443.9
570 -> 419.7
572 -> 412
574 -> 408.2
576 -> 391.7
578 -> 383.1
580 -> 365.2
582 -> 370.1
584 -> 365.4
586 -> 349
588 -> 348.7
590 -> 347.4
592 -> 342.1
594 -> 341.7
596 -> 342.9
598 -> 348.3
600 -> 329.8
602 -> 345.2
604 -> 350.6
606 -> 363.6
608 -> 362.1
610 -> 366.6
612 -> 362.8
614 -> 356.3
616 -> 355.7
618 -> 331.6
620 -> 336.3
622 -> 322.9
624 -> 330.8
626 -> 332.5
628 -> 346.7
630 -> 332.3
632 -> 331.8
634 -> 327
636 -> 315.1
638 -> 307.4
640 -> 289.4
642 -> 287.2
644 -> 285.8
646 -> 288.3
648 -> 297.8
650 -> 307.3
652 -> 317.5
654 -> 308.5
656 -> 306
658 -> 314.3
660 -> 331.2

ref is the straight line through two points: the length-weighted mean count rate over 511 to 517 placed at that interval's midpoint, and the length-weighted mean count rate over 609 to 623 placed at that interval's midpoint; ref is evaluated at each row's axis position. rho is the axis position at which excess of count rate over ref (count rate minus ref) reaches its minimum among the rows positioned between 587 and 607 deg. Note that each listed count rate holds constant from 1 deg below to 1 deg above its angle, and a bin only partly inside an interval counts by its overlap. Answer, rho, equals 600 deg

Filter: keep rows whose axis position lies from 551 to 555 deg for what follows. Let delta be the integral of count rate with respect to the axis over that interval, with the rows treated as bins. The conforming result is 1696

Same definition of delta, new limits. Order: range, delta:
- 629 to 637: 2612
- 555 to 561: 2400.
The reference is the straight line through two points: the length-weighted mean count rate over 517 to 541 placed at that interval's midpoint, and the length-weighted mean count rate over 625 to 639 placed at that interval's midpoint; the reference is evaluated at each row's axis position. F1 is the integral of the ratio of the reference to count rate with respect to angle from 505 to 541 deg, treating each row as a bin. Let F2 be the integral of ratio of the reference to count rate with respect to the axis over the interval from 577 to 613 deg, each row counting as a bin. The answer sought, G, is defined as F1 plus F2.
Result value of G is 74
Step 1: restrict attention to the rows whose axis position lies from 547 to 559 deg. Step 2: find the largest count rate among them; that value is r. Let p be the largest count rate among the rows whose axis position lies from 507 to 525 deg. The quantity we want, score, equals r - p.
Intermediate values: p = 438.2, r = 432.2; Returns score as -6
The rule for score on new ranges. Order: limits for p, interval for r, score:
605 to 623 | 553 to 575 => 77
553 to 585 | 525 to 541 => -10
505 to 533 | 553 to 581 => 6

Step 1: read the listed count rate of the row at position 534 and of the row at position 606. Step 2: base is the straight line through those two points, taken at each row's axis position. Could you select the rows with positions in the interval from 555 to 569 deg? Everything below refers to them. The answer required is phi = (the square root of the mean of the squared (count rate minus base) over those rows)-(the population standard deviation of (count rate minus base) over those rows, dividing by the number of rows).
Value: 0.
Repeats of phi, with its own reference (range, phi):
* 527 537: 3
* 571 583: 0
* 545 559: 0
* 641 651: 24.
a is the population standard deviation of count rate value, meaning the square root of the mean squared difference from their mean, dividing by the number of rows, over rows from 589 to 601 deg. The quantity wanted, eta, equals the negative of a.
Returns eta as -6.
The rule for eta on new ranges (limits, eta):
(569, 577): -10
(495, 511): -7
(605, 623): -15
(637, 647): -8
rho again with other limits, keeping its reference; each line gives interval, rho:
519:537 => 520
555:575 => 564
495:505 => 496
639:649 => 642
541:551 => 542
